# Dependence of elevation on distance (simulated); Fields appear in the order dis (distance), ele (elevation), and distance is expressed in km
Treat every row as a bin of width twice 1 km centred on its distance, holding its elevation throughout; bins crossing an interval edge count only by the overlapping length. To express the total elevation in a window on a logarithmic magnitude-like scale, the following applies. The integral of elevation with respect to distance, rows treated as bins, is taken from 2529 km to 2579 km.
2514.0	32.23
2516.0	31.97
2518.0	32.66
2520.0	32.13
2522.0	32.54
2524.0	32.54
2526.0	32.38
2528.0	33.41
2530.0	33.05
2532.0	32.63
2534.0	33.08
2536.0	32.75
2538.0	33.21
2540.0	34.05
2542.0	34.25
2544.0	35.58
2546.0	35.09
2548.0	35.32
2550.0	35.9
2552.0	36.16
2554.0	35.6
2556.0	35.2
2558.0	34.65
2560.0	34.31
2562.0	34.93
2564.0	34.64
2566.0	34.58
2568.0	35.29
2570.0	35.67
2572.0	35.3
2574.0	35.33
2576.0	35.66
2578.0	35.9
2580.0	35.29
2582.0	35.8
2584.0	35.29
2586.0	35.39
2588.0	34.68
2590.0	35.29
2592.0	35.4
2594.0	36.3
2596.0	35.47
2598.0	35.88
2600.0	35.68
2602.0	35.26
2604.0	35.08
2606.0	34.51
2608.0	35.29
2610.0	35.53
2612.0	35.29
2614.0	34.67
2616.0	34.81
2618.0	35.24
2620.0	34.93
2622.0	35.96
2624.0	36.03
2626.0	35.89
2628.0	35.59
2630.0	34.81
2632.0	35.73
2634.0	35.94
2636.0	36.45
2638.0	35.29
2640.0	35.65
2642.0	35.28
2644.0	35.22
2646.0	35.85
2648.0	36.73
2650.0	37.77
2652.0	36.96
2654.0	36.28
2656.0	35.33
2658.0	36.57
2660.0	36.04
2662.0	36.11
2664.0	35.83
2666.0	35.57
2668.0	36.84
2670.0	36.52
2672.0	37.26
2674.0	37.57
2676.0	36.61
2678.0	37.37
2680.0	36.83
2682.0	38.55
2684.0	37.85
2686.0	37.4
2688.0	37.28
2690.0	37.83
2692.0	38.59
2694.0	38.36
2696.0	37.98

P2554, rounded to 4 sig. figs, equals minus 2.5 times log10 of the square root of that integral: -4.050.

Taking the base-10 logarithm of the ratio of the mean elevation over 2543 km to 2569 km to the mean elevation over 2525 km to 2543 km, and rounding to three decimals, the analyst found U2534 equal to 0.025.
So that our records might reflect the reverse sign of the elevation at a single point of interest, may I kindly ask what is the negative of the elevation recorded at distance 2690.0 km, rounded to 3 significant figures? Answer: -37.8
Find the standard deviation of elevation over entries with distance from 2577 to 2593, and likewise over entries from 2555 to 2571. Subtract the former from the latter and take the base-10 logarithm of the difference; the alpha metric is -1.1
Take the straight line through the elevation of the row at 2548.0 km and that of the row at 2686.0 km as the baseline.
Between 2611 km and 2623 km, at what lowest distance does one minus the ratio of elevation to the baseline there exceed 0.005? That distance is 2612.0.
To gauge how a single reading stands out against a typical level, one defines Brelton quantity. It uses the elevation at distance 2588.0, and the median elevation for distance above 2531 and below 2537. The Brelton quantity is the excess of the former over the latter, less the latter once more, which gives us -30.8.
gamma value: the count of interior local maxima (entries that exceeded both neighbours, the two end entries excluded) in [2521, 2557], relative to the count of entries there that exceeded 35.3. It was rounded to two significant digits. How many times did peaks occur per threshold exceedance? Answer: 0.80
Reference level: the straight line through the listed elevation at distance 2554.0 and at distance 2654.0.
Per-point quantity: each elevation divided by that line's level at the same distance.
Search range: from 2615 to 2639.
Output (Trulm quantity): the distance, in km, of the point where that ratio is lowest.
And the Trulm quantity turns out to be 2630.0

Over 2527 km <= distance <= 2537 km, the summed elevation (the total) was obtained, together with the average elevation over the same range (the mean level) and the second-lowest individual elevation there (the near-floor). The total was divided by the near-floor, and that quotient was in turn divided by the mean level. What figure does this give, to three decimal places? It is 0.153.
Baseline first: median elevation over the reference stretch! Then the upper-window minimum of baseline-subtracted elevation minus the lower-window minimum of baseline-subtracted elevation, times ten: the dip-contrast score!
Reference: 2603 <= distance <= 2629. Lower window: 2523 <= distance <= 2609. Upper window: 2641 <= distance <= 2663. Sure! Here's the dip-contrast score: 28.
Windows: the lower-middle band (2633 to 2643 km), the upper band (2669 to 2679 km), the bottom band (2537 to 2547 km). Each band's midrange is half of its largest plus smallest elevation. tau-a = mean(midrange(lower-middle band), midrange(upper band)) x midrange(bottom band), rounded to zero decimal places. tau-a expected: 1254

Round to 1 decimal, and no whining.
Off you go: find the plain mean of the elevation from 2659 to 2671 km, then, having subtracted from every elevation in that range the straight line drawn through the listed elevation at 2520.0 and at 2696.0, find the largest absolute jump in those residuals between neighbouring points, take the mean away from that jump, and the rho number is -34.9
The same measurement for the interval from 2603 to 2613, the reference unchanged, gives -34.4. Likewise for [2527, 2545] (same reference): -32.3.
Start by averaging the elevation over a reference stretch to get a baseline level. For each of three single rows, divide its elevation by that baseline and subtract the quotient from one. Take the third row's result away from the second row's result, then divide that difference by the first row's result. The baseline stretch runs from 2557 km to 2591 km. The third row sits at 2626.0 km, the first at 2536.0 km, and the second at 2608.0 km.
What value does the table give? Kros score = 0.2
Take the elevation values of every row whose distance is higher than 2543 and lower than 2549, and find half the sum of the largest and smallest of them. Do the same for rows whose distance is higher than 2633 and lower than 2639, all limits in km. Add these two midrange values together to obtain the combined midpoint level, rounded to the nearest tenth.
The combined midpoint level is 71.2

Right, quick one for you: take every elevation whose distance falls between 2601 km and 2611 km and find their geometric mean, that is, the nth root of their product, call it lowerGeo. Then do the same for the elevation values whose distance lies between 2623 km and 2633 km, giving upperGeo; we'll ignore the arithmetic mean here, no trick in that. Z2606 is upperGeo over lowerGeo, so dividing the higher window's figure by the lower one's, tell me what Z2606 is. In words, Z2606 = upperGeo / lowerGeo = 1.01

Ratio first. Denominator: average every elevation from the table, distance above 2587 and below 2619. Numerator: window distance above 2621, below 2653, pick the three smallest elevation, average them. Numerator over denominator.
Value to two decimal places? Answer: 1.00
